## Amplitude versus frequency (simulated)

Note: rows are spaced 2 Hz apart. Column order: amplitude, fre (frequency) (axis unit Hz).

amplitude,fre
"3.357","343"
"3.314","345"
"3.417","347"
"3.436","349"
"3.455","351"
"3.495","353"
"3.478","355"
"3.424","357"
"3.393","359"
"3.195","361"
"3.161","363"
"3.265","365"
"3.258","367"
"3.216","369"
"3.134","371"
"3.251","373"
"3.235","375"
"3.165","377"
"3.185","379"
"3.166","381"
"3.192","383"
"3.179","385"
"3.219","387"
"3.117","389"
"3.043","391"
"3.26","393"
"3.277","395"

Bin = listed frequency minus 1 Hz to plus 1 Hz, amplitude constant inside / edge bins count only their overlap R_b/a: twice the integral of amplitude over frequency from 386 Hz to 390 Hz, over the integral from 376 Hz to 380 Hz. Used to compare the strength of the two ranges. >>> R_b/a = 2.00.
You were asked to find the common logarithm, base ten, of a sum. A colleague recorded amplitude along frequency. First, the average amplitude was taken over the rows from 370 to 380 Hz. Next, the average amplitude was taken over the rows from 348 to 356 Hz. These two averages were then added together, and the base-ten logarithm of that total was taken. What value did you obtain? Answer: 0.823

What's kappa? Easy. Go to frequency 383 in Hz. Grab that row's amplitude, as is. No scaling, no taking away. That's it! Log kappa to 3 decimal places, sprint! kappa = 3.192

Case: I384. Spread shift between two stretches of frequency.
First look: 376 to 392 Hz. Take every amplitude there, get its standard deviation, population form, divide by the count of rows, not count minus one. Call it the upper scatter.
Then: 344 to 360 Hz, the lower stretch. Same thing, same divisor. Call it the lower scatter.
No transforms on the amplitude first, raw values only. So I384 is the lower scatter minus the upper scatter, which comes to 0.00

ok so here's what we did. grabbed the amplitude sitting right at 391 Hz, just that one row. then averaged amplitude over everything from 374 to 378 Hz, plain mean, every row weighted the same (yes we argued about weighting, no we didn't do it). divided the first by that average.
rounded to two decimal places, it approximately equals 0.95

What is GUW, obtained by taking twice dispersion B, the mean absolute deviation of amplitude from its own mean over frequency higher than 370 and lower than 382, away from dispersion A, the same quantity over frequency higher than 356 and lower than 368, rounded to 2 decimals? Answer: 0.01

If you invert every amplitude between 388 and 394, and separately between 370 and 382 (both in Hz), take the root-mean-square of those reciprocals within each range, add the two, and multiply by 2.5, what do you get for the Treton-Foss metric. 1.58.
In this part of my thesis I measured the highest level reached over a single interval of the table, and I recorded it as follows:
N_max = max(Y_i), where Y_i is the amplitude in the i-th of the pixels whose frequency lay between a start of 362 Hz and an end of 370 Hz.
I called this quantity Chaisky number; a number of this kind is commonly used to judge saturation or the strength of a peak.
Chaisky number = 3.265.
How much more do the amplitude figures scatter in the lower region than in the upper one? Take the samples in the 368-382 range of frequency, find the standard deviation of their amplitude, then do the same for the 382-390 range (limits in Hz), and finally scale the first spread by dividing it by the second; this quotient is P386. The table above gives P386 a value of 1.0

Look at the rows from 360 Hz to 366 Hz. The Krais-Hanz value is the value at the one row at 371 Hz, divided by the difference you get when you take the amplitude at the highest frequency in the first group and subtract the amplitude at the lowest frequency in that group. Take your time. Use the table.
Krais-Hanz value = 45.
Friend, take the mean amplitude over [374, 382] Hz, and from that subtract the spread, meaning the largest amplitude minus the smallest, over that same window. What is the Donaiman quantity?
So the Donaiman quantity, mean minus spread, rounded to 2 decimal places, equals 3.12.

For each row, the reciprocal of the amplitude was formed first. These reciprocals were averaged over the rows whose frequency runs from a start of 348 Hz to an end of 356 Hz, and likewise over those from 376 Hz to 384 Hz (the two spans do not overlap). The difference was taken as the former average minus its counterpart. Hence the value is -0.026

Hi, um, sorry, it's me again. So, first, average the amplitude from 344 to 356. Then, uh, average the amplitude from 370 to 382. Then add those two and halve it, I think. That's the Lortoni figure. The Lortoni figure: 3.31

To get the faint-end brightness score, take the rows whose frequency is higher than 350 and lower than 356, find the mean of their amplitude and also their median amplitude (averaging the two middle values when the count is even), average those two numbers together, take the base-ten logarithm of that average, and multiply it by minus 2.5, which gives -1.35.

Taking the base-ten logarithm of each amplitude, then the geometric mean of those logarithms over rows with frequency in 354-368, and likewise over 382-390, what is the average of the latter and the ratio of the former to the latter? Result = 0.768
